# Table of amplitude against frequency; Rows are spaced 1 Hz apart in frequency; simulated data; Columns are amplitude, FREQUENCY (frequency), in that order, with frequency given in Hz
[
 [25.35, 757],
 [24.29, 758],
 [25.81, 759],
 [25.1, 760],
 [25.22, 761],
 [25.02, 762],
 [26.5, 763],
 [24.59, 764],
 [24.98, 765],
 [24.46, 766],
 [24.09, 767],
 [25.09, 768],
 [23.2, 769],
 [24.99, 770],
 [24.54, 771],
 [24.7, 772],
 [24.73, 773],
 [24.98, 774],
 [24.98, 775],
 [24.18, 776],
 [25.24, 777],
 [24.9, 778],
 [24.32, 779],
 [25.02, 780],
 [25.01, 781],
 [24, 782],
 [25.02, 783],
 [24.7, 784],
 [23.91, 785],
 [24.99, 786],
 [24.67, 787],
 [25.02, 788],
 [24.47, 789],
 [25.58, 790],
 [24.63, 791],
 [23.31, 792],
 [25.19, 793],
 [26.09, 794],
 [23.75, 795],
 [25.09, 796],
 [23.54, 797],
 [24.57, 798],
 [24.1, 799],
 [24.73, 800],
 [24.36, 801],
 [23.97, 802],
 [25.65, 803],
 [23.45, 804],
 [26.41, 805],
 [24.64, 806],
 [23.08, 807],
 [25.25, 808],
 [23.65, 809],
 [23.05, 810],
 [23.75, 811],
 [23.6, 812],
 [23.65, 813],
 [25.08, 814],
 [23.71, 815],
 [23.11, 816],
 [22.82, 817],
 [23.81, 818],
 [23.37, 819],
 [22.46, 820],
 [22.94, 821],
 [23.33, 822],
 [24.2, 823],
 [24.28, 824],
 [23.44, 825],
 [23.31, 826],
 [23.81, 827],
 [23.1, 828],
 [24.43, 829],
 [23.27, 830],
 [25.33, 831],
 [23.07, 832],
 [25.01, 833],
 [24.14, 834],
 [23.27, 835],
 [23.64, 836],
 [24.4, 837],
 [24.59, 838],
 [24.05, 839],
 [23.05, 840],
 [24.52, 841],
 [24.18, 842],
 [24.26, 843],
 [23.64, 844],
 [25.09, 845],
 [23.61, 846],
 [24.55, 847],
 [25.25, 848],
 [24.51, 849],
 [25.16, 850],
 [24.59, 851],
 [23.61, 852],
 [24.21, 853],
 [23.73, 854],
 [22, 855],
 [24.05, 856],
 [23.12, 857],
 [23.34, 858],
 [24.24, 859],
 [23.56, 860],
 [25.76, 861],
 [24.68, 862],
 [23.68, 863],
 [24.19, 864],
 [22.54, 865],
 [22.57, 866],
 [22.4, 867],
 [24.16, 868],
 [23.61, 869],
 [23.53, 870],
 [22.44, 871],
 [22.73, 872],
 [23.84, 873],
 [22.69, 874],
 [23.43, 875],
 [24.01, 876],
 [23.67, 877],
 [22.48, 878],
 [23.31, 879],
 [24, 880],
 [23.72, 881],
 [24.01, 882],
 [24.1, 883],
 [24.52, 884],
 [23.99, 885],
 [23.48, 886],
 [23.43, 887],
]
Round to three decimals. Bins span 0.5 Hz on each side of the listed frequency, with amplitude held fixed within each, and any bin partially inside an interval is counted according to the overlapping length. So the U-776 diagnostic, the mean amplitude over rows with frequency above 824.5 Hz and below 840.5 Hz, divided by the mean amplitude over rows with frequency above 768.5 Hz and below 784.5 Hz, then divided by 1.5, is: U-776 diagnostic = 0.645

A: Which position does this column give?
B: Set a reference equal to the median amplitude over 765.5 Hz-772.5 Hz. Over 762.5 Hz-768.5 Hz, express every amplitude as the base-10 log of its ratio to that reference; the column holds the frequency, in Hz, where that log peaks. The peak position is 763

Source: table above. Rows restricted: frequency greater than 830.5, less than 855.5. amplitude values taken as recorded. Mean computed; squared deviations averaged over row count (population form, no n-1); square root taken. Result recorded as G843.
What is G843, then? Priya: 0.78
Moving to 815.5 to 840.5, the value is 0.70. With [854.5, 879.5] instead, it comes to 0.84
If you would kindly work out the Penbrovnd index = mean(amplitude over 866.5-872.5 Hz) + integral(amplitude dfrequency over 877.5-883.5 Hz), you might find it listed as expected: 165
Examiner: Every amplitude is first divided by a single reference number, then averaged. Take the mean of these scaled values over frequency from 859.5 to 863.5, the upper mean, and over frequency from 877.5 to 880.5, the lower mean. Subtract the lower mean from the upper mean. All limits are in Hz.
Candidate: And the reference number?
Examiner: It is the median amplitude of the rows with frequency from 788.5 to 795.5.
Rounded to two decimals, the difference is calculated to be 0.05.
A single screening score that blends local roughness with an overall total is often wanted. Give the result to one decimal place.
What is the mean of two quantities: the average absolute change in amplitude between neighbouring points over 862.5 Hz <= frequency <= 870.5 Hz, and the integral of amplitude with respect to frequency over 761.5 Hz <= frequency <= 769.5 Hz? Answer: 99.3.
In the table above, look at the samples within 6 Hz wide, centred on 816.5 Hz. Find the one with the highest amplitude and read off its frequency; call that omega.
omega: 814 Hz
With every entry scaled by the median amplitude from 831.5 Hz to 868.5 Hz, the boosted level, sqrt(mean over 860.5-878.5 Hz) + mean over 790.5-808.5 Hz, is 2.00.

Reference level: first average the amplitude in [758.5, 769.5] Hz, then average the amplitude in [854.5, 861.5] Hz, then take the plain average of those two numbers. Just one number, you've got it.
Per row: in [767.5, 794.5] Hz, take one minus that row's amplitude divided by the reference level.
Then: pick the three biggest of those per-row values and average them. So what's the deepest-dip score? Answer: 0.035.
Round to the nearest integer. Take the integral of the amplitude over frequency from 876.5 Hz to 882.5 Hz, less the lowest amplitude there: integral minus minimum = 119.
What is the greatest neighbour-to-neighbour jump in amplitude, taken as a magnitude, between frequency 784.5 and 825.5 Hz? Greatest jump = 3.0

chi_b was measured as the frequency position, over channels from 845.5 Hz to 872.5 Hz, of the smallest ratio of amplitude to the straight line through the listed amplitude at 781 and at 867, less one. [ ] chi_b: 855 Hz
